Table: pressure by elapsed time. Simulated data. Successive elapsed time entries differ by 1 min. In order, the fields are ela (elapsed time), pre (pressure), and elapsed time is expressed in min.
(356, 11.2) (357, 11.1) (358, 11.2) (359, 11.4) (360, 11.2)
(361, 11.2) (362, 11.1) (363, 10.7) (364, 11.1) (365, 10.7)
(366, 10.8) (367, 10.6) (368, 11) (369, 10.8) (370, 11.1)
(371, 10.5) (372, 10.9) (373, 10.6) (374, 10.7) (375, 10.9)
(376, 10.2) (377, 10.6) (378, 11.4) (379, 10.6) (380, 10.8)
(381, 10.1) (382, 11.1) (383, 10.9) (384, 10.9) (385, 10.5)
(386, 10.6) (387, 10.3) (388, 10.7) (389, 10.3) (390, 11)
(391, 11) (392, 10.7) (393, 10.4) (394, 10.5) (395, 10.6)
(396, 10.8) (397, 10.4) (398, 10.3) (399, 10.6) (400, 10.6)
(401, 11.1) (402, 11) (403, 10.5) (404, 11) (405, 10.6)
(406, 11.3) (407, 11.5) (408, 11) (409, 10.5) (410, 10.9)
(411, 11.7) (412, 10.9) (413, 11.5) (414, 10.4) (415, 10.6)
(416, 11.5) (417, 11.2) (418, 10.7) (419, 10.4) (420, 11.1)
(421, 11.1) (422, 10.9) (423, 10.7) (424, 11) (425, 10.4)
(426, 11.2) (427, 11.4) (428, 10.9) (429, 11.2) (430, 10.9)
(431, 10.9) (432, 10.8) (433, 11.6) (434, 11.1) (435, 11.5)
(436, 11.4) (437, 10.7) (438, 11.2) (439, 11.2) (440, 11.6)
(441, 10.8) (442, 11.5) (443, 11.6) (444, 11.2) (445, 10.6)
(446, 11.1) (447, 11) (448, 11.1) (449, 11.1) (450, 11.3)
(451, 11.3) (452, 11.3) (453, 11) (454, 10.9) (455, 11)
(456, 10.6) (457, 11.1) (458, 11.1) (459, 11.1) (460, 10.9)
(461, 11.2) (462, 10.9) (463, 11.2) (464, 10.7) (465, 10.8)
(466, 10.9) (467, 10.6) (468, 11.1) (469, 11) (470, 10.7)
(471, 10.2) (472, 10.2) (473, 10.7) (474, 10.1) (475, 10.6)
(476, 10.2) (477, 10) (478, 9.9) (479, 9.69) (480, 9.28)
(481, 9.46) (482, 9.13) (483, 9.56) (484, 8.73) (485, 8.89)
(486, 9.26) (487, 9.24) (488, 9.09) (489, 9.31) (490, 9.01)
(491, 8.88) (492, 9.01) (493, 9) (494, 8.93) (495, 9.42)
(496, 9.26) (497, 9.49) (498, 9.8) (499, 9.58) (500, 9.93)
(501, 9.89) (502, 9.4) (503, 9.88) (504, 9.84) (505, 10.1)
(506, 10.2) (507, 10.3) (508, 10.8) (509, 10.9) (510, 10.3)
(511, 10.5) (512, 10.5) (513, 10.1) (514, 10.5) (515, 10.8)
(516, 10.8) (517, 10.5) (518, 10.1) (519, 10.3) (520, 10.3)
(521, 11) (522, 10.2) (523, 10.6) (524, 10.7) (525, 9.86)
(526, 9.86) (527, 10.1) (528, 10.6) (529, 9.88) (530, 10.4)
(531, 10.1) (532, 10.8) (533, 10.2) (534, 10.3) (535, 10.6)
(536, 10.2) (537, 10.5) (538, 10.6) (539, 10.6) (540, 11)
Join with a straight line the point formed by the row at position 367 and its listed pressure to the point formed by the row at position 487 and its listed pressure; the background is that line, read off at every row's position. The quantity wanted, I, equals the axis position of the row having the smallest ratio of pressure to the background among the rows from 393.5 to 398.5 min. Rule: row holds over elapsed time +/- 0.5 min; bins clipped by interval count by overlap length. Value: 398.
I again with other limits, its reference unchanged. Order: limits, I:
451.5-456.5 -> 456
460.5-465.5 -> 464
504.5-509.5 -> 505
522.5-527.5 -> 525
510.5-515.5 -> 513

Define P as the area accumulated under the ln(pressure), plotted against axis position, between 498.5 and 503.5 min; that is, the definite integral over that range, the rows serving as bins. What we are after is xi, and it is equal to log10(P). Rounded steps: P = 11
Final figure 1.06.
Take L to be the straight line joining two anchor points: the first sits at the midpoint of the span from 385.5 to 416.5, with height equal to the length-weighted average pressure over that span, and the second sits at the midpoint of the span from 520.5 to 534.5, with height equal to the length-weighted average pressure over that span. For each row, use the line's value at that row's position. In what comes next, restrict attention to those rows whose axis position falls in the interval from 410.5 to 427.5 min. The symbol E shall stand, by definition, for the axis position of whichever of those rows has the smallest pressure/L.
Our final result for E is 414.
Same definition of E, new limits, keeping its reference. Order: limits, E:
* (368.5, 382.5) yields 381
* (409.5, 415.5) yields 414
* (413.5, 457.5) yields 414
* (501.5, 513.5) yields 502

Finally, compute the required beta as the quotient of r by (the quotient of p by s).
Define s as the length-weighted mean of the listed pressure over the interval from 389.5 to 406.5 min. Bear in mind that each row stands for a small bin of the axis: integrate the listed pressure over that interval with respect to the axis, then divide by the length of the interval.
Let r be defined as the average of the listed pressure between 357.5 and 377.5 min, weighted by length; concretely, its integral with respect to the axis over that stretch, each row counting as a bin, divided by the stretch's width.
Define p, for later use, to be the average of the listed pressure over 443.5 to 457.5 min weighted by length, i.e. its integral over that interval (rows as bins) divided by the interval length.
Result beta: 10.6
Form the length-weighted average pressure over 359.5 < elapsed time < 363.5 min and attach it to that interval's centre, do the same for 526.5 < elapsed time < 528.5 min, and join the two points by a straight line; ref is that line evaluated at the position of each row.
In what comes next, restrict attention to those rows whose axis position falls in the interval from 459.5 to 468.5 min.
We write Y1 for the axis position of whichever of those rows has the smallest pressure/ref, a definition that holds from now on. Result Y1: 467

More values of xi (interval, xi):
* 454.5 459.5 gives 1.08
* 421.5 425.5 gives 0.98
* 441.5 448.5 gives 1.23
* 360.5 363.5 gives 0.86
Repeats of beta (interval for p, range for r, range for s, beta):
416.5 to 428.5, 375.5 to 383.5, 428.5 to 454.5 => 10.9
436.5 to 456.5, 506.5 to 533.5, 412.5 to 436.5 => 10.3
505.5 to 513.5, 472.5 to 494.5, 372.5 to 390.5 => 9.7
